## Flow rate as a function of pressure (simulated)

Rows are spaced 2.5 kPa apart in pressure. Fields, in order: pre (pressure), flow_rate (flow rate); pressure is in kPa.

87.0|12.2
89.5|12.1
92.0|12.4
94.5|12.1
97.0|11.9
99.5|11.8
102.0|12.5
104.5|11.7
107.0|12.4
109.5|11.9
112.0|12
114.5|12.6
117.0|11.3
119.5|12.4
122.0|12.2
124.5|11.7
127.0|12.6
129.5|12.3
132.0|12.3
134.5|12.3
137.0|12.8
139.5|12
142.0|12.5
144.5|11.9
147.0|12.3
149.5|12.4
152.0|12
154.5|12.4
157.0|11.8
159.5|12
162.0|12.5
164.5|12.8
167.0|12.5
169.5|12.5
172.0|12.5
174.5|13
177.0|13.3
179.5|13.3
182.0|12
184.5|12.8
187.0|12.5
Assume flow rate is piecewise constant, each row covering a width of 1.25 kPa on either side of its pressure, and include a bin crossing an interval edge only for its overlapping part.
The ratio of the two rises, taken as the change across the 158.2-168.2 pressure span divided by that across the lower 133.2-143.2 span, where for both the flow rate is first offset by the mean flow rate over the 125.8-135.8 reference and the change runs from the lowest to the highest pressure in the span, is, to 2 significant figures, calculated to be 2.5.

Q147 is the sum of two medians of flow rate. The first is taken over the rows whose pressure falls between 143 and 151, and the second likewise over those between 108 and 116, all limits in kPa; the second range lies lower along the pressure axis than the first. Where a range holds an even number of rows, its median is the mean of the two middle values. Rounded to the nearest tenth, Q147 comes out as 24.3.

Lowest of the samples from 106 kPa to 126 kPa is 11.3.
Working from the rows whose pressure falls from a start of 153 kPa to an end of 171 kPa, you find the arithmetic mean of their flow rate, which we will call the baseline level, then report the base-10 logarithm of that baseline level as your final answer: 1.09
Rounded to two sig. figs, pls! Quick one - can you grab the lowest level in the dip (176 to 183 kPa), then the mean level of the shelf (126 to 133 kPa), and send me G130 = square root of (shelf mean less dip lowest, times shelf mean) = 2.2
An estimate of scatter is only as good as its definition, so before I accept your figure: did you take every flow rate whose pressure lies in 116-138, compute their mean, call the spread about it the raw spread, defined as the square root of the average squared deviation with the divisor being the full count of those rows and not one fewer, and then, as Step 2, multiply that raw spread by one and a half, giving 0.64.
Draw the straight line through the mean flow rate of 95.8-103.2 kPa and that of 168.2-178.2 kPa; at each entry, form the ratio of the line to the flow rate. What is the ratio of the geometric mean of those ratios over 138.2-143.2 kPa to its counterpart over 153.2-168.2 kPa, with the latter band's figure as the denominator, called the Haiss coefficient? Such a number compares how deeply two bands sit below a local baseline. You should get 0.99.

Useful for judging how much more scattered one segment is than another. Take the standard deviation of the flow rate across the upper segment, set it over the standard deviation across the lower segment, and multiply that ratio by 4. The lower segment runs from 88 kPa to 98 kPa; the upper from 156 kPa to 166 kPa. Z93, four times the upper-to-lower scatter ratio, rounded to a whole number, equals 9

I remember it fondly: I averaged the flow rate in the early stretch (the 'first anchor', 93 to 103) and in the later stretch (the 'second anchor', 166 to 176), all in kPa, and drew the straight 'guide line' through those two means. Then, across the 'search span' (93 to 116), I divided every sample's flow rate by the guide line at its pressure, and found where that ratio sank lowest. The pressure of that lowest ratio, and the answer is 104.5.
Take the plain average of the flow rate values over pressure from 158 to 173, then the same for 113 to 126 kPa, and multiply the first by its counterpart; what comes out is 150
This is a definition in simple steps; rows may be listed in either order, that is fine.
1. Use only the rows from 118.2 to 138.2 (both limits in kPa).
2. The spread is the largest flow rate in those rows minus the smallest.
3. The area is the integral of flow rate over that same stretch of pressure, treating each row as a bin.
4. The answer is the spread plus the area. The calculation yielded 248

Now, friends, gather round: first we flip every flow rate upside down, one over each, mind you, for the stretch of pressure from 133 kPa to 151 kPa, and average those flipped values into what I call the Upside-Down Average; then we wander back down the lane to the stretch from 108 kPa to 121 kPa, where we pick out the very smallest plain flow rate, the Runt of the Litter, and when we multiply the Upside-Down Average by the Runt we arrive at 0.918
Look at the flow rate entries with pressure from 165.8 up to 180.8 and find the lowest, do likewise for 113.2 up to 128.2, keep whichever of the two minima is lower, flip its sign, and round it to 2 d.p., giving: -11.30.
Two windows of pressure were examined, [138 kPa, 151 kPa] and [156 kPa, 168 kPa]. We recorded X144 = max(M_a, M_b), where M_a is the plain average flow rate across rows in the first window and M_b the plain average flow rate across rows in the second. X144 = 12.3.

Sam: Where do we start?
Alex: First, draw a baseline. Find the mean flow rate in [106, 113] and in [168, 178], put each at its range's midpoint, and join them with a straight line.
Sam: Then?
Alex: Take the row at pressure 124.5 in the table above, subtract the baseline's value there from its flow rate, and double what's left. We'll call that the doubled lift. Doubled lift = -1.1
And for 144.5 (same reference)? -1.2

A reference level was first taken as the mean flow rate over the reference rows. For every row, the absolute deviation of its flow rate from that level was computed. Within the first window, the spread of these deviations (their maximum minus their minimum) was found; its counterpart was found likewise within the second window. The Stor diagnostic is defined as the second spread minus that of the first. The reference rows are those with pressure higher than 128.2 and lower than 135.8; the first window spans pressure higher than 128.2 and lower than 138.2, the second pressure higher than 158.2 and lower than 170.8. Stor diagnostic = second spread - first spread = -0.2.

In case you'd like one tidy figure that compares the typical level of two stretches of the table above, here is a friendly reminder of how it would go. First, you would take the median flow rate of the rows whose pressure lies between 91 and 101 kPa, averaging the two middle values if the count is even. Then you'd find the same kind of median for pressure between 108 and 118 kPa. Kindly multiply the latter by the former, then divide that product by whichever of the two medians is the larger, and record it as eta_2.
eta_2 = 11.95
